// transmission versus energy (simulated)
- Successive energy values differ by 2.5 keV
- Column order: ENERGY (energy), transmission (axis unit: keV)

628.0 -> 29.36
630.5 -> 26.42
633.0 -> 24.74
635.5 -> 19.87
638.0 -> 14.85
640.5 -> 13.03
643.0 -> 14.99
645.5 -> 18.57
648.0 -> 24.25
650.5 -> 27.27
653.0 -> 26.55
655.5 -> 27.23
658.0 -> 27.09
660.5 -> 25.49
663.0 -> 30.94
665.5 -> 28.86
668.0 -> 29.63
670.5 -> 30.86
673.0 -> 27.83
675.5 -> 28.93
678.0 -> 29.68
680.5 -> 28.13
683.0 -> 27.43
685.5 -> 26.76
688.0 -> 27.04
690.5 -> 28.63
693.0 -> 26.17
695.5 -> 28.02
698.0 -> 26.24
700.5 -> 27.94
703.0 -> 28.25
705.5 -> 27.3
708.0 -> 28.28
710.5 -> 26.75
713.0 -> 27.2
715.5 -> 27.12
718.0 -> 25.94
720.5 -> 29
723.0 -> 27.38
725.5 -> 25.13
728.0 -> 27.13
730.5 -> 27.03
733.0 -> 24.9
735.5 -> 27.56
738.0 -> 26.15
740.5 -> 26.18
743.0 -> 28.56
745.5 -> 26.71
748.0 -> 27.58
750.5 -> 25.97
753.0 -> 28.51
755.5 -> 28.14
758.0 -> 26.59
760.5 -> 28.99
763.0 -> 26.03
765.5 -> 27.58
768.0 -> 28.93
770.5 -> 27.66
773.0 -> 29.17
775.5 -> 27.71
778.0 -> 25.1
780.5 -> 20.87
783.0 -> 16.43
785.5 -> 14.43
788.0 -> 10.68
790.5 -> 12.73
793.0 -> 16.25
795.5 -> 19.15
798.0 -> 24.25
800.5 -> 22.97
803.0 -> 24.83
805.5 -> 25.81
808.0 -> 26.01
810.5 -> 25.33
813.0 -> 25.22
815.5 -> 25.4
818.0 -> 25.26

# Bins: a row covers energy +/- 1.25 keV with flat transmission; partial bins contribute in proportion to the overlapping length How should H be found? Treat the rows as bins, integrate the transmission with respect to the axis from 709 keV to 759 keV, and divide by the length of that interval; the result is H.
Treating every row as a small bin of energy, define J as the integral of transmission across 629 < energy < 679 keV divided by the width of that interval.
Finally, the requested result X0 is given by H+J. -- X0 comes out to 51.8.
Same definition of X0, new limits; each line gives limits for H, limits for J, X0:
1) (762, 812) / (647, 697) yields 50.4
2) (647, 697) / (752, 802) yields 50.9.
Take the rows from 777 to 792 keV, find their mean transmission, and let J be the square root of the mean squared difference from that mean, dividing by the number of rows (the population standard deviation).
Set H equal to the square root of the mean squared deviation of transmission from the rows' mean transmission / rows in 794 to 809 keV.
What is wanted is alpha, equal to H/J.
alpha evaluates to 0.5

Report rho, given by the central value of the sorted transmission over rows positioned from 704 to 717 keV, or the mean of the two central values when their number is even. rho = 27.2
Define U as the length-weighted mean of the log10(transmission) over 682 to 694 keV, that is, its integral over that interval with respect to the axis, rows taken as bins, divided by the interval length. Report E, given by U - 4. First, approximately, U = 1.43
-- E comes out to -2.57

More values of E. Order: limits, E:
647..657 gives -2.58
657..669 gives -2.55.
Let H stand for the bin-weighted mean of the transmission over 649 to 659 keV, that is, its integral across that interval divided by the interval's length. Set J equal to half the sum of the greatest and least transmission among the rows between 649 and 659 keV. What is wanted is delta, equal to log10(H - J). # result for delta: -1.3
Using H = 27.0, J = 26.9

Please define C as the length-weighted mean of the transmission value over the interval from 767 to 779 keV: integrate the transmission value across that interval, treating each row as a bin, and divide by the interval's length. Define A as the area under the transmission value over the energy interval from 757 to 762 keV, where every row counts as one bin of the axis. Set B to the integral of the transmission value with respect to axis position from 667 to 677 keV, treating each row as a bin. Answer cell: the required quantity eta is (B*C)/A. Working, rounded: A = 139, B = 293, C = 28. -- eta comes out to 59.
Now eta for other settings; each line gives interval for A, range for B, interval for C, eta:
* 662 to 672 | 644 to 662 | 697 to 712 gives 41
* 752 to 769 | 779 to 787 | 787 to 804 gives 5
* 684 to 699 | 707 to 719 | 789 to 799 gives 14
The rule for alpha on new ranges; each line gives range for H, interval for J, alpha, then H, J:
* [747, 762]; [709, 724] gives 1.2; 1.06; 0.9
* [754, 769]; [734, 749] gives 1.3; 1.11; 0.9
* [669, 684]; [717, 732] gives 1.0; 1.18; 1.2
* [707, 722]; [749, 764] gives 0.8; 1.00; 1.2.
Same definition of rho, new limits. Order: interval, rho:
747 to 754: 27.6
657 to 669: 28.9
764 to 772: 27.7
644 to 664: 26.8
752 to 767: 27.9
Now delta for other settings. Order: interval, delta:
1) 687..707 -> -1.2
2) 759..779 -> -0.3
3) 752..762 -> -0.7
